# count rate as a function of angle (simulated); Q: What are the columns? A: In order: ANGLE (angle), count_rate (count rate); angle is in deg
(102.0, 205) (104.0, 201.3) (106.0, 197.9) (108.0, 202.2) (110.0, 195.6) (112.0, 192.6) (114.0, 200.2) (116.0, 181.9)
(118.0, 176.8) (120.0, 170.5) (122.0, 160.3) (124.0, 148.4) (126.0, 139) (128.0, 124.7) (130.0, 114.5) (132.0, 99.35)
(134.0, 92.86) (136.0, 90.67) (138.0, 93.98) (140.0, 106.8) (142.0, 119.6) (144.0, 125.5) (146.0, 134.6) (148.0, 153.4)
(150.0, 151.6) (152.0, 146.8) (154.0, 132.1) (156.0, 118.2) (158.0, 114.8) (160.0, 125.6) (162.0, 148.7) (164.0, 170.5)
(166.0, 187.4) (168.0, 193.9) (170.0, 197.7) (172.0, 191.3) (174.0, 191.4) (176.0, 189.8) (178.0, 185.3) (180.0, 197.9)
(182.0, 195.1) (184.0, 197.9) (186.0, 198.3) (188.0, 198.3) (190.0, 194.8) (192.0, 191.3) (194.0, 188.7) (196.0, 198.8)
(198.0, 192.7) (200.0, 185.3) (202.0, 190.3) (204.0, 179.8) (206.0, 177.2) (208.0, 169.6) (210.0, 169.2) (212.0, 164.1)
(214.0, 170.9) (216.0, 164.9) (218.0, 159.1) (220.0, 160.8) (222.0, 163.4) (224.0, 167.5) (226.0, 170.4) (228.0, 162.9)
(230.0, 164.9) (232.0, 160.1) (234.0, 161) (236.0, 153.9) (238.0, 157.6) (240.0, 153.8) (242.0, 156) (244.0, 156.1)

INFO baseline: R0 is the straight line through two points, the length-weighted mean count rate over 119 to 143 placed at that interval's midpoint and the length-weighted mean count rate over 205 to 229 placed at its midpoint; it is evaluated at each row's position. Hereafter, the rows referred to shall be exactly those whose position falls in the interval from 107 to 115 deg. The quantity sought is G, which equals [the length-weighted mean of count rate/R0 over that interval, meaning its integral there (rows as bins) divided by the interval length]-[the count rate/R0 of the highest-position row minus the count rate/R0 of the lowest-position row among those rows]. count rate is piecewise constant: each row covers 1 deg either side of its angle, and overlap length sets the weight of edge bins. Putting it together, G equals 1.8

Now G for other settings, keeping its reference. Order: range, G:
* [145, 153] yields 1.1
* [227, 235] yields 1.0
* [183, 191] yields 1.4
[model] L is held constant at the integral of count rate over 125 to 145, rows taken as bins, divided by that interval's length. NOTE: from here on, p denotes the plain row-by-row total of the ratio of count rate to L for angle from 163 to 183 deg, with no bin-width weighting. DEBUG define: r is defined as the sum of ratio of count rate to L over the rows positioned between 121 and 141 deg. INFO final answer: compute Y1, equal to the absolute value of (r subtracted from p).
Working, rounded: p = 17.2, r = 11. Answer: 6.6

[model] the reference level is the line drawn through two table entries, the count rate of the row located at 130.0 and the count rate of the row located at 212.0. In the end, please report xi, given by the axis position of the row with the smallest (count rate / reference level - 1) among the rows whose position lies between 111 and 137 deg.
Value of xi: 136.0 deg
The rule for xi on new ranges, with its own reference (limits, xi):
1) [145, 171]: 158.0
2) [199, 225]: 218.0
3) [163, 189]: 164.0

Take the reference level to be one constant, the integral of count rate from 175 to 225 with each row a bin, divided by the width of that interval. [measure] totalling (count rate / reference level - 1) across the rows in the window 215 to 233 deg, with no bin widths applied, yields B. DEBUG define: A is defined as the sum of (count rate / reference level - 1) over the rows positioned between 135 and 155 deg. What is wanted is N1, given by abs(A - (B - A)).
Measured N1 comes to 5.3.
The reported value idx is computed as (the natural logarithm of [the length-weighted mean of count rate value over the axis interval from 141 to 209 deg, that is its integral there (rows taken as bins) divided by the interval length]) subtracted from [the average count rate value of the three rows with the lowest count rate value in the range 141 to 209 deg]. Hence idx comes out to 112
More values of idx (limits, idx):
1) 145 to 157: 123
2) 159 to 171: 143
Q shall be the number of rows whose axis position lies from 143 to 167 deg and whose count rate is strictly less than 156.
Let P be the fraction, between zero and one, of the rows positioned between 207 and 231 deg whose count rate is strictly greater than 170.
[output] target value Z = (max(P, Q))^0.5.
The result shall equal 3.2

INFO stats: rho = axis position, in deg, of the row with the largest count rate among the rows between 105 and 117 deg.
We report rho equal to 108.0 deg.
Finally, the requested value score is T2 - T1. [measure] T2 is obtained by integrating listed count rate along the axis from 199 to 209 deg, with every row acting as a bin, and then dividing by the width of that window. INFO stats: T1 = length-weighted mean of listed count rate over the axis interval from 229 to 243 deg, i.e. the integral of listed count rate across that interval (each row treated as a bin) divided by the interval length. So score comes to 22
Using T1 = 158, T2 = 180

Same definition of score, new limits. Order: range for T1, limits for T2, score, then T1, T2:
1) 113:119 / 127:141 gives -83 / 186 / 103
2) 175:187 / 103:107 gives 6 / 194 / 200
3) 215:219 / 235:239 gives -6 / 162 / 156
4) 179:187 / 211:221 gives -33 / 197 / 164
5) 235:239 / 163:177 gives 33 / 156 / 189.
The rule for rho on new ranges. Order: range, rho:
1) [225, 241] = 226.0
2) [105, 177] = 108.0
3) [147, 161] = 148.0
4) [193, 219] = 196.0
